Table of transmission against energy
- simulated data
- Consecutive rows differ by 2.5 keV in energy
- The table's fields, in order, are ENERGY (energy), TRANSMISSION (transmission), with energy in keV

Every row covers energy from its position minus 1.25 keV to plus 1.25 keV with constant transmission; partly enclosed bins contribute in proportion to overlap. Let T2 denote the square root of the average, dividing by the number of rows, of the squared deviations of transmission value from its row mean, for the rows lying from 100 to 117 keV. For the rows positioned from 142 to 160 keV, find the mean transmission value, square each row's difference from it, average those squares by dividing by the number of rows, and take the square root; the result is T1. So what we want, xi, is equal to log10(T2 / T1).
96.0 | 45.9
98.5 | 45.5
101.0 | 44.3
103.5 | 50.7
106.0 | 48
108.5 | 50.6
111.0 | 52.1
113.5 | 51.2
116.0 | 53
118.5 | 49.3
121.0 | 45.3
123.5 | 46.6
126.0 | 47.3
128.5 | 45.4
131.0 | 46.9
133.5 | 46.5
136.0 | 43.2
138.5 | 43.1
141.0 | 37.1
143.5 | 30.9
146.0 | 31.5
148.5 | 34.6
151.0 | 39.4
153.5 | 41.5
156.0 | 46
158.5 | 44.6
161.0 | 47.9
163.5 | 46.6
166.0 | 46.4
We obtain -0.3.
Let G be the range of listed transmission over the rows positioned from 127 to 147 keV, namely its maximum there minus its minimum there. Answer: 16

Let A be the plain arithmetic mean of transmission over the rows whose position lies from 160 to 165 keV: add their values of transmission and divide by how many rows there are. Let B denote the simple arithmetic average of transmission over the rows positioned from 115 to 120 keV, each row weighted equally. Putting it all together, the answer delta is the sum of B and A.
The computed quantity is 98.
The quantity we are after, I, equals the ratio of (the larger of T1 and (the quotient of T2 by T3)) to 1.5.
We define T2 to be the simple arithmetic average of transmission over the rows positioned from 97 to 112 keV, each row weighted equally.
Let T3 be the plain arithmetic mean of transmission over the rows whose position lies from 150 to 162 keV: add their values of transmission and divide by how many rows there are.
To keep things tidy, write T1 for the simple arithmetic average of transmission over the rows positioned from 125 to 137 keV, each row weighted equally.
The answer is 31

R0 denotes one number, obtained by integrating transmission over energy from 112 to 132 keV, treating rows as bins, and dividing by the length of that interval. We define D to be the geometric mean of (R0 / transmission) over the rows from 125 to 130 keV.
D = 1.04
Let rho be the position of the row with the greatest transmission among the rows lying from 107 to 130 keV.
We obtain 116.0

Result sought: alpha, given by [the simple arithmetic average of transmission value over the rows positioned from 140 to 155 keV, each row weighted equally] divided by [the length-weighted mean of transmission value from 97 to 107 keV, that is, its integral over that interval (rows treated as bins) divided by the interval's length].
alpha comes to 0.8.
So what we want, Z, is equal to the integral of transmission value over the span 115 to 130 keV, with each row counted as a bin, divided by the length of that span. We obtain 48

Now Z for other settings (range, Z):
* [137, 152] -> 36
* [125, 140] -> 45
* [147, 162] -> 42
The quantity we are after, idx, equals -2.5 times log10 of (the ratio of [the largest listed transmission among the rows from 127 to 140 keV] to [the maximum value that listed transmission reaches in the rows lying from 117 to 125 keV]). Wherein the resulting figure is 0.05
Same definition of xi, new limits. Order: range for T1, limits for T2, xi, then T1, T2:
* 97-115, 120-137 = -0.3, 2.8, 1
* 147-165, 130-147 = 0.2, 4.4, 6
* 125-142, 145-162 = 0.2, 3.3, 6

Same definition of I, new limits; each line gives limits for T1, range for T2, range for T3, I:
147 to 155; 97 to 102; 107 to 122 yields 26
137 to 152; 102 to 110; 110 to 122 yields 24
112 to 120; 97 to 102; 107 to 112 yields 34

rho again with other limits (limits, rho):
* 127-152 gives 131.0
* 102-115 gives 111.0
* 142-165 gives 161.0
